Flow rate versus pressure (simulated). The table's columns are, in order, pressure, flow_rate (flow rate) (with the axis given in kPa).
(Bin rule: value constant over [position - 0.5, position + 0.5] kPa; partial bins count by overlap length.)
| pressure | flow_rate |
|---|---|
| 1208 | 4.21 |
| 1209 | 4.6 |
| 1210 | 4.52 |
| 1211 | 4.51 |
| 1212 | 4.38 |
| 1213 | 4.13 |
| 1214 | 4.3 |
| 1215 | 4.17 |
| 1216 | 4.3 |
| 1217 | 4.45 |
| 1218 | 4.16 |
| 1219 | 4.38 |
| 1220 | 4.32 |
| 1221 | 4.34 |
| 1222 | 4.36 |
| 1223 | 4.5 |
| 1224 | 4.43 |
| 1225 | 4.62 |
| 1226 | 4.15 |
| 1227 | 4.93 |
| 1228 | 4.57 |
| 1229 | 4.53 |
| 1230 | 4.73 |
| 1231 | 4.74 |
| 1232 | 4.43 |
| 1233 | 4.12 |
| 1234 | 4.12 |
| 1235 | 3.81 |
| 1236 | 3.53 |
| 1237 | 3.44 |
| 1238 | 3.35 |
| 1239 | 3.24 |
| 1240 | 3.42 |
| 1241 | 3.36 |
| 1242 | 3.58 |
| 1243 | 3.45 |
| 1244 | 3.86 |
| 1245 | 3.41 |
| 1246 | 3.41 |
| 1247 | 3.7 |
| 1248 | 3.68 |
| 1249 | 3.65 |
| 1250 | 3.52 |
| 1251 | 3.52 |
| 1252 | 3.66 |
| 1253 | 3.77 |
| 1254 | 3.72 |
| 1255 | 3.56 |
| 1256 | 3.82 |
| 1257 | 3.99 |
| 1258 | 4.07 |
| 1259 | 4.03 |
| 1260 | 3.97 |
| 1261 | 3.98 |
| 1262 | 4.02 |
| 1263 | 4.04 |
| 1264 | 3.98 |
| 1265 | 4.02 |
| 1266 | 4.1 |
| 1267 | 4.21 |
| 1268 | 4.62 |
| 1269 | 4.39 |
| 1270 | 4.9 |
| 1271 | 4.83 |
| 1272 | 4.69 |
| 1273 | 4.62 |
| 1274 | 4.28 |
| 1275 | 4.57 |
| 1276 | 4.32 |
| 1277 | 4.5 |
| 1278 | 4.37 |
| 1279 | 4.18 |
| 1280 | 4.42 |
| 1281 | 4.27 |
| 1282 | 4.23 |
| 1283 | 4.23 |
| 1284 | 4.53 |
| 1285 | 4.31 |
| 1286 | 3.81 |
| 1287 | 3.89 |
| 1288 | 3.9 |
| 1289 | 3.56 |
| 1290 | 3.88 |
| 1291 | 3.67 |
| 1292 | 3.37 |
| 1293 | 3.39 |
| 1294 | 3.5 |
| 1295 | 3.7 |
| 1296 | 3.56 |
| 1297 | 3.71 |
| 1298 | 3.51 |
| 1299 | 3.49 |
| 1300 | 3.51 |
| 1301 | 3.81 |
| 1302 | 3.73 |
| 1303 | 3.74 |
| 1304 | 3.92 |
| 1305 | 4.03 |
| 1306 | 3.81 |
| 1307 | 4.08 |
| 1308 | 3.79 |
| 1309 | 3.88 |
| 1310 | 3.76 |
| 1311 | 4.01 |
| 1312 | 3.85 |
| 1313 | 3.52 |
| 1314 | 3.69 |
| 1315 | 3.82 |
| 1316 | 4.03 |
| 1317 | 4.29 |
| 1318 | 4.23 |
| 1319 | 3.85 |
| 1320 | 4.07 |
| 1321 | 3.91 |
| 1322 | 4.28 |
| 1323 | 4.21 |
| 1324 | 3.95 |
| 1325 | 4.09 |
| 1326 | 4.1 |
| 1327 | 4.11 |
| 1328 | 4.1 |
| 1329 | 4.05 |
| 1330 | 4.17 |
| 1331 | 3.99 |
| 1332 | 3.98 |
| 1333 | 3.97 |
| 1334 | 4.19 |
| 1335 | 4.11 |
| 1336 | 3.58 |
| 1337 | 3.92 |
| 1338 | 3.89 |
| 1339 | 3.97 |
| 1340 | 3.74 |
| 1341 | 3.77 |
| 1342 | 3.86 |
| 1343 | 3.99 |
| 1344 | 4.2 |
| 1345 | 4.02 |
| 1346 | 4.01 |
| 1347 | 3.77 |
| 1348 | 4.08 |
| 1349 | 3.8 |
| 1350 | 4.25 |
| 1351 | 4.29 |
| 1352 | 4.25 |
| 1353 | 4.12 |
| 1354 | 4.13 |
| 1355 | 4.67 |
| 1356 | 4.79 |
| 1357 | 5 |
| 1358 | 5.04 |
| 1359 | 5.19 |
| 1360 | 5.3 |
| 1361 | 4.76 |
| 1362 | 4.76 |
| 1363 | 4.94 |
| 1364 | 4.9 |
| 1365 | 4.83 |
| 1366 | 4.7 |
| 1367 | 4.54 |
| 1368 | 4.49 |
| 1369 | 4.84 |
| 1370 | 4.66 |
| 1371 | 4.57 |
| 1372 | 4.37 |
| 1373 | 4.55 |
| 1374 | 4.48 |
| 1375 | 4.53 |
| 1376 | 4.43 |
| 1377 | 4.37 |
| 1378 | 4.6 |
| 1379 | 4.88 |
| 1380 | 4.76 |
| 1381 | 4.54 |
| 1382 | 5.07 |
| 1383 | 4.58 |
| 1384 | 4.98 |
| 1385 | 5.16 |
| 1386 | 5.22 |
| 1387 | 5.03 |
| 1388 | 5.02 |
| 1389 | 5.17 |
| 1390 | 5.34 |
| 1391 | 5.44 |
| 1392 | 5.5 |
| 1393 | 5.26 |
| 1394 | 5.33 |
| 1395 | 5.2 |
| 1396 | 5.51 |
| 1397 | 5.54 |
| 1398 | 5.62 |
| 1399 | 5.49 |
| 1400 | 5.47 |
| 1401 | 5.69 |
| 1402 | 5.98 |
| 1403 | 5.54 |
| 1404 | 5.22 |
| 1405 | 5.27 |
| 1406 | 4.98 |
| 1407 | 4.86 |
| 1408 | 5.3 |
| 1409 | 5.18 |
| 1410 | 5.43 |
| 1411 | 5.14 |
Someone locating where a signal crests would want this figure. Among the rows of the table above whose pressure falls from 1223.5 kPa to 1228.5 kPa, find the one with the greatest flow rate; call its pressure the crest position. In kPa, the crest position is 1227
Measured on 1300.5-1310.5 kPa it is 1307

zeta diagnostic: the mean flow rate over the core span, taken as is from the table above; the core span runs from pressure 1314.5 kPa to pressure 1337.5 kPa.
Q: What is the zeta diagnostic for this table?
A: 4.0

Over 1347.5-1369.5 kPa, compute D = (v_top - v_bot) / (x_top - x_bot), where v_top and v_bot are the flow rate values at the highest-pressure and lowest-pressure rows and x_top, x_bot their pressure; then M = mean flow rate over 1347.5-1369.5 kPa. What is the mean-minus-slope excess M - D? 4.6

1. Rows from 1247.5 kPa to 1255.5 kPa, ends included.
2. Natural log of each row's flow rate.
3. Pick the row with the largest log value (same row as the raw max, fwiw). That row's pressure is 1253 kPa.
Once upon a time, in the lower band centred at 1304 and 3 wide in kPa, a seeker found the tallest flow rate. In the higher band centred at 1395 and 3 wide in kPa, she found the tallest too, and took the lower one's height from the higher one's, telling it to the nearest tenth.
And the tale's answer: 1.5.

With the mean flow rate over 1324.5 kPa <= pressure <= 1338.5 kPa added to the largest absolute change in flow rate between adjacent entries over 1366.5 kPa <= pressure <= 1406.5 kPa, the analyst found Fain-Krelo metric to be 4.55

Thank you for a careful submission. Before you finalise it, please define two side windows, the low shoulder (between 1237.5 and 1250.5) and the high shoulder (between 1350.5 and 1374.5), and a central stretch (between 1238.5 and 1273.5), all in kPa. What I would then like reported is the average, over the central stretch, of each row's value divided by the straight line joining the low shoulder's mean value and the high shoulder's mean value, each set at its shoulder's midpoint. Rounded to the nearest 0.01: 1.08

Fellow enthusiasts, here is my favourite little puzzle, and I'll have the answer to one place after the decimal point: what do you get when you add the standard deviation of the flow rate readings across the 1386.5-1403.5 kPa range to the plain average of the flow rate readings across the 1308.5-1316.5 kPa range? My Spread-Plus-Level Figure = 4.1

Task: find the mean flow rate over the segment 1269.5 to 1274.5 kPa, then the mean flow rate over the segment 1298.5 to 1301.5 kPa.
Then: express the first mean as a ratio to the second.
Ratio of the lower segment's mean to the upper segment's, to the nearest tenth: 1.3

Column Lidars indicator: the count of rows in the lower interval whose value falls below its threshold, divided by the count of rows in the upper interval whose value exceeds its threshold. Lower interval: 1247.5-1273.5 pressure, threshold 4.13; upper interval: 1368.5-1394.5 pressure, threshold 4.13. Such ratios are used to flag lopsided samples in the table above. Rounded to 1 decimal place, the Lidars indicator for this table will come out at 0.7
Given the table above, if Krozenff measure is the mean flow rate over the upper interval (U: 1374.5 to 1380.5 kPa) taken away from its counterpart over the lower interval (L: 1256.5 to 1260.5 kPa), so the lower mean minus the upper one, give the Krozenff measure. -0.58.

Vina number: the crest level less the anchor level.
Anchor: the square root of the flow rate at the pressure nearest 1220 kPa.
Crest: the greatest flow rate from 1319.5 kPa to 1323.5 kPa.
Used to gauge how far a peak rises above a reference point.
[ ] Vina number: 2.2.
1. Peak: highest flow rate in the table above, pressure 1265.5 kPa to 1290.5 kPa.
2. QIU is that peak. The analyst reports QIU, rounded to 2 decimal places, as 4.90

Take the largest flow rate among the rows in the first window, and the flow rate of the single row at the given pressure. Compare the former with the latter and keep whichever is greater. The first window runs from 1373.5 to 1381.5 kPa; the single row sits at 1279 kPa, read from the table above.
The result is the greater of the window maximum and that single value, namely 4.88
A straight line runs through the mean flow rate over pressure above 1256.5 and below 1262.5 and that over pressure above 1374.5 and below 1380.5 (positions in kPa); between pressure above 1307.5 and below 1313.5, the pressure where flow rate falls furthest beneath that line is 1313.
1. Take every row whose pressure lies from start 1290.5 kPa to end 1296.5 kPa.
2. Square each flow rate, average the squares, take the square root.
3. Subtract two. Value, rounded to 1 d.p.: 1.5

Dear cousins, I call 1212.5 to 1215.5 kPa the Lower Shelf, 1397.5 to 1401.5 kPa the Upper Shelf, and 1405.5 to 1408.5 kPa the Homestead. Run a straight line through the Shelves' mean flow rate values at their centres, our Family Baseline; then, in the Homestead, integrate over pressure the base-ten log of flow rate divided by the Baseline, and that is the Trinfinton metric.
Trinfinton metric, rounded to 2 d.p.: -0.14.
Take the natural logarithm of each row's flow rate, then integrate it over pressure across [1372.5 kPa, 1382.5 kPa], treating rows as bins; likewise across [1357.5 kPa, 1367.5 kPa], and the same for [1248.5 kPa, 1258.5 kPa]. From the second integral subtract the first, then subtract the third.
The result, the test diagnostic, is -12.6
